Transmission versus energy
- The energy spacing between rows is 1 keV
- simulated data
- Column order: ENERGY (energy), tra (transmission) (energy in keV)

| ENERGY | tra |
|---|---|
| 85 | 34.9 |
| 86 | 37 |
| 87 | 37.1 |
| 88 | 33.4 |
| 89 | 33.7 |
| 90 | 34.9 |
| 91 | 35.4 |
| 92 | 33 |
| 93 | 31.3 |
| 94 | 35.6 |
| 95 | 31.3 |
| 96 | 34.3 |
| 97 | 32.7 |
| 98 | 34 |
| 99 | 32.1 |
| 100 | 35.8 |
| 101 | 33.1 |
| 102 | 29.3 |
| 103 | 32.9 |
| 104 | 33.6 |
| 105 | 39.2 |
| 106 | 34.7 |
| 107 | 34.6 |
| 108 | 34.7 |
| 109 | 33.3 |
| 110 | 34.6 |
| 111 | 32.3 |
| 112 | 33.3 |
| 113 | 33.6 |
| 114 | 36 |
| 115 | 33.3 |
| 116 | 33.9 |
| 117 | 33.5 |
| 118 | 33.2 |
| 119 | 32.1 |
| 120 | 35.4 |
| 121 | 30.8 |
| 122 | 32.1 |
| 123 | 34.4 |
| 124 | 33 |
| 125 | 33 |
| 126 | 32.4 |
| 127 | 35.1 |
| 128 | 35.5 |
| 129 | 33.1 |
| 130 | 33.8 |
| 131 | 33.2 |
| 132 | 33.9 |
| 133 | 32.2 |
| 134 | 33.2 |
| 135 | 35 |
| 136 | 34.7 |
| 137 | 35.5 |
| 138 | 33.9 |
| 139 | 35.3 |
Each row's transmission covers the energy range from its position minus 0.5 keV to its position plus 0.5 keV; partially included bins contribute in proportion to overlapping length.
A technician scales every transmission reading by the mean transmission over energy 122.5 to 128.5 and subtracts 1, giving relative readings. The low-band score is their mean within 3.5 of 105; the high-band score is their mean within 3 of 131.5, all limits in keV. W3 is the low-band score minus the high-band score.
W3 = 0.027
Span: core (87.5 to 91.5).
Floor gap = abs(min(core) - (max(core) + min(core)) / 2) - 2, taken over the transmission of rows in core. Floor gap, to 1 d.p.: -1.0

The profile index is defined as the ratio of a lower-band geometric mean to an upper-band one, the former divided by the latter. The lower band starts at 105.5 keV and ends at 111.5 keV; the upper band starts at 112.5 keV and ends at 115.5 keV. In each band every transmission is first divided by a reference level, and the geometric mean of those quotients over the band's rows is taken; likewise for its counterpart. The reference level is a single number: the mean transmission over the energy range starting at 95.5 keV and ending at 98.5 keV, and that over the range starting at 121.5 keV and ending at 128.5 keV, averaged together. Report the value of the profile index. 0.99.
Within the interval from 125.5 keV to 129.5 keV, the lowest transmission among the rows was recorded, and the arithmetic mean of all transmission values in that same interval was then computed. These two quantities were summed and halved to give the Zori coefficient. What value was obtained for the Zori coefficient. 33.2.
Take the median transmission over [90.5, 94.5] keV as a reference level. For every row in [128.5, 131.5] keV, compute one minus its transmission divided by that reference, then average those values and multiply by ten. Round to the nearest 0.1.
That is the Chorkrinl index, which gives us 0.2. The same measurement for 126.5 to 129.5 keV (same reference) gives -0.1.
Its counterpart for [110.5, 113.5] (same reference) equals 0.3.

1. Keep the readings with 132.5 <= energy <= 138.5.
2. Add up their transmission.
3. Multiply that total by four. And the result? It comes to 818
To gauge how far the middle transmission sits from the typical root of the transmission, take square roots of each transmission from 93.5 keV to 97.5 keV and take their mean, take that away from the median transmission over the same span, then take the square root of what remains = 5.26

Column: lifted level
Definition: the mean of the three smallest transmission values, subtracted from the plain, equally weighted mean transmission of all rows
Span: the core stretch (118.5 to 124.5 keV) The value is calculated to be 1.30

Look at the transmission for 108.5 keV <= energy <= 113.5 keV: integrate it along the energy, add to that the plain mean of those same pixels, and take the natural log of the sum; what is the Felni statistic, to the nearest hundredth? 5.30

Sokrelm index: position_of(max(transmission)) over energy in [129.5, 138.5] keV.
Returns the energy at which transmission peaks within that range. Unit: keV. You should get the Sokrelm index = 137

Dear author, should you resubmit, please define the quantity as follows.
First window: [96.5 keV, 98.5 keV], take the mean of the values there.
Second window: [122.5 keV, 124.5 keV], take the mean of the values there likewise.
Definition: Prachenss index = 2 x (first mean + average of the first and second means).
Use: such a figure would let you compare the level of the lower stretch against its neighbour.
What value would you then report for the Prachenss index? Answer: 134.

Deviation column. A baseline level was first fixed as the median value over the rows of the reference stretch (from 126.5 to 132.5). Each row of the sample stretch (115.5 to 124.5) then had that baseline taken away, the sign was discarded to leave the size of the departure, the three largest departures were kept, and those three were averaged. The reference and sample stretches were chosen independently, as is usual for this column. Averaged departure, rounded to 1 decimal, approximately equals 2.2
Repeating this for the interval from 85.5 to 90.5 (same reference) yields 2.5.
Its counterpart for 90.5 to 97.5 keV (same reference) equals 2.3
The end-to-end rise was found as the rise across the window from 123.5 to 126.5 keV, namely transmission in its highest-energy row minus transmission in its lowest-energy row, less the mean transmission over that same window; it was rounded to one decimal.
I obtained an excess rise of -33.4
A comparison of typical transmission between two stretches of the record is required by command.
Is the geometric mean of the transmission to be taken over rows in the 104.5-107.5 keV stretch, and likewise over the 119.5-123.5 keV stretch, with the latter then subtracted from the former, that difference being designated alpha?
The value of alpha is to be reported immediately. 3.0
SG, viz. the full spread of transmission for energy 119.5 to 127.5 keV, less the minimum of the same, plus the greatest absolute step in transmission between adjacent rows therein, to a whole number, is -22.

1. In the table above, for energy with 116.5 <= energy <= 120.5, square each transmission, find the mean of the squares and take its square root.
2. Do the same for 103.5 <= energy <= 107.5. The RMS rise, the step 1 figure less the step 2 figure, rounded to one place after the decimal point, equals -2.0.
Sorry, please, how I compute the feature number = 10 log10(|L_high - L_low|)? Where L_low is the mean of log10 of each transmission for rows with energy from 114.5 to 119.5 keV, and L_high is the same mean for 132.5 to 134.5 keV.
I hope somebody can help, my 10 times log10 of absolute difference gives -22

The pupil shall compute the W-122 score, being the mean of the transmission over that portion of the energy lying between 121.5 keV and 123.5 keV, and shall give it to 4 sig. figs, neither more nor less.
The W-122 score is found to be 33.25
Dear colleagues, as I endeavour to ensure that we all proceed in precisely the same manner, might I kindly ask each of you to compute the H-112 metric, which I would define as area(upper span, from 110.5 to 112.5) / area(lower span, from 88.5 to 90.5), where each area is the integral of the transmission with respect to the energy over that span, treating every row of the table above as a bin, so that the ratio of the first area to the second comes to 0.96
